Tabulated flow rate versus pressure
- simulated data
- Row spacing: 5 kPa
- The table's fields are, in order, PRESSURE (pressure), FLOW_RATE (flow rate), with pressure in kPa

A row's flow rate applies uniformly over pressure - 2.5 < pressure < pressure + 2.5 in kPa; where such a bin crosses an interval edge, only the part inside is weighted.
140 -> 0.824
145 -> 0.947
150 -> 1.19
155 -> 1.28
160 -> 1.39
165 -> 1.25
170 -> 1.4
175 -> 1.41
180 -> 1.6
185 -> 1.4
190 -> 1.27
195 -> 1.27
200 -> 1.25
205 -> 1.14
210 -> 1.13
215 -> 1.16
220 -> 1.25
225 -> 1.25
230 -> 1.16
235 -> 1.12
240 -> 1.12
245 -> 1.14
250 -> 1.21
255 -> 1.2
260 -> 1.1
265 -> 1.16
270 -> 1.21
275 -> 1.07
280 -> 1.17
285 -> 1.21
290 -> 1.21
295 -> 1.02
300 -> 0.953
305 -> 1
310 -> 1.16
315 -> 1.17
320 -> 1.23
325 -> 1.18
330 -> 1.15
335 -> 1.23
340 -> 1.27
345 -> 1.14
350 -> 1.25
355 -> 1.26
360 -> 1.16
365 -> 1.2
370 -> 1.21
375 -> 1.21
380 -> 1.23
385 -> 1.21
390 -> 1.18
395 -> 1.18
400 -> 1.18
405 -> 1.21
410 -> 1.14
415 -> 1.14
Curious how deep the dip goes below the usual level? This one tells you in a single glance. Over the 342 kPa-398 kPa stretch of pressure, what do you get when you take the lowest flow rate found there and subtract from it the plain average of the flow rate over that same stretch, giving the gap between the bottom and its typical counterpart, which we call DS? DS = -0.063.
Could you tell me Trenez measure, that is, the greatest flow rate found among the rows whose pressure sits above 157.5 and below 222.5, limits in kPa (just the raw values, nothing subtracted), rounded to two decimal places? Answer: 1.60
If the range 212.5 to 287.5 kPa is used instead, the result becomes 1.25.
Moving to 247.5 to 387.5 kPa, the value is 1.27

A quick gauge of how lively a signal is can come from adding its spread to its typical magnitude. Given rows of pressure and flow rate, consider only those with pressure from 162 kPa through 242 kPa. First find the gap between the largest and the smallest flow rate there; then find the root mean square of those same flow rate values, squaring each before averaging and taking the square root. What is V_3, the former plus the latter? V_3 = 1.75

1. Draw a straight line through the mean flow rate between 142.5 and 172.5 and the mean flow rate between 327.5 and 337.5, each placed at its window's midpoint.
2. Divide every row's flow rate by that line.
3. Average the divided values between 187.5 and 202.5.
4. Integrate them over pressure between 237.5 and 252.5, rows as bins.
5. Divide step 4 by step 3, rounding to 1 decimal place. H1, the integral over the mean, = 13.9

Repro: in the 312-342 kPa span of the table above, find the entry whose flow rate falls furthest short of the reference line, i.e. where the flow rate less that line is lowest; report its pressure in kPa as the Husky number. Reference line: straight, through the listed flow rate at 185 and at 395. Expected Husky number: 330 kPa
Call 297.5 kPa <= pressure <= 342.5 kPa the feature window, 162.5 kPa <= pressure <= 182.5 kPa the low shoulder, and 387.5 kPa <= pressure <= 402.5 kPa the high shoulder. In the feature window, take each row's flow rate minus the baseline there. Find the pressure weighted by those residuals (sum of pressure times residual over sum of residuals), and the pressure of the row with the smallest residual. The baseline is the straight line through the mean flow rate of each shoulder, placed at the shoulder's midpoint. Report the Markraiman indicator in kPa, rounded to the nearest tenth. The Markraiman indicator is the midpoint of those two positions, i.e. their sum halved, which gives 304.3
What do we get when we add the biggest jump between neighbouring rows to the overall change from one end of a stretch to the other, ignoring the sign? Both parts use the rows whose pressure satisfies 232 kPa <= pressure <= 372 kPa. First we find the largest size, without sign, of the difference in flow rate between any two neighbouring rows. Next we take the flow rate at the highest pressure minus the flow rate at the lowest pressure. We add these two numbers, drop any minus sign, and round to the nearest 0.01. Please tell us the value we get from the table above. 0.28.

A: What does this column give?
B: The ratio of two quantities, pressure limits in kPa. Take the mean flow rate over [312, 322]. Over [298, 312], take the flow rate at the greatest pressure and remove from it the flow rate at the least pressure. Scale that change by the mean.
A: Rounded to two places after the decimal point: 0.17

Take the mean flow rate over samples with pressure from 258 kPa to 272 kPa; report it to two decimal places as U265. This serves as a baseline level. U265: 1.16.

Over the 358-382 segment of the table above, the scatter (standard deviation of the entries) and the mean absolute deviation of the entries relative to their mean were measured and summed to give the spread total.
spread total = 0.04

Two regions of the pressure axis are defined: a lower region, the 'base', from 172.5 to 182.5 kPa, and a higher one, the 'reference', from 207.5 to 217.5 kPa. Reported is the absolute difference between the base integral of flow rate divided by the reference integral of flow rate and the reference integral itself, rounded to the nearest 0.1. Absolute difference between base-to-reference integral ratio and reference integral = 10.1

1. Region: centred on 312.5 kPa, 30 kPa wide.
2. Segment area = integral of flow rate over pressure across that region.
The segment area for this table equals 33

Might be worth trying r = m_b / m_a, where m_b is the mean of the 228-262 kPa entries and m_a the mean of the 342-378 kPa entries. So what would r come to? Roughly 0.95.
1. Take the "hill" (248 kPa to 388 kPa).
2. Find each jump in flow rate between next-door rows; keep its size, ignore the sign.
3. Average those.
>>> 0.062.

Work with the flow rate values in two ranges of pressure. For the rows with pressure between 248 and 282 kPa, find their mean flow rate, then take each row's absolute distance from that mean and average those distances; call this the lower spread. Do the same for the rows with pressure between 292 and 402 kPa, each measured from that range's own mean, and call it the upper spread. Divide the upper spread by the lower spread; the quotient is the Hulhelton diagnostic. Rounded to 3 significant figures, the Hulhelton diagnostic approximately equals 1.31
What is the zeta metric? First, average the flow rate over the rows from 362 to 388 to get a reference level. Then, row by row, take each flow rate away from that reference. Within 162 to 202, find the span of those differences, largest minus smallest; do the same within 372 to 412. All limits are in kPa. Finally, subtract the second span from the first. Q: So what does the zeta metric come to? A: 0.26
